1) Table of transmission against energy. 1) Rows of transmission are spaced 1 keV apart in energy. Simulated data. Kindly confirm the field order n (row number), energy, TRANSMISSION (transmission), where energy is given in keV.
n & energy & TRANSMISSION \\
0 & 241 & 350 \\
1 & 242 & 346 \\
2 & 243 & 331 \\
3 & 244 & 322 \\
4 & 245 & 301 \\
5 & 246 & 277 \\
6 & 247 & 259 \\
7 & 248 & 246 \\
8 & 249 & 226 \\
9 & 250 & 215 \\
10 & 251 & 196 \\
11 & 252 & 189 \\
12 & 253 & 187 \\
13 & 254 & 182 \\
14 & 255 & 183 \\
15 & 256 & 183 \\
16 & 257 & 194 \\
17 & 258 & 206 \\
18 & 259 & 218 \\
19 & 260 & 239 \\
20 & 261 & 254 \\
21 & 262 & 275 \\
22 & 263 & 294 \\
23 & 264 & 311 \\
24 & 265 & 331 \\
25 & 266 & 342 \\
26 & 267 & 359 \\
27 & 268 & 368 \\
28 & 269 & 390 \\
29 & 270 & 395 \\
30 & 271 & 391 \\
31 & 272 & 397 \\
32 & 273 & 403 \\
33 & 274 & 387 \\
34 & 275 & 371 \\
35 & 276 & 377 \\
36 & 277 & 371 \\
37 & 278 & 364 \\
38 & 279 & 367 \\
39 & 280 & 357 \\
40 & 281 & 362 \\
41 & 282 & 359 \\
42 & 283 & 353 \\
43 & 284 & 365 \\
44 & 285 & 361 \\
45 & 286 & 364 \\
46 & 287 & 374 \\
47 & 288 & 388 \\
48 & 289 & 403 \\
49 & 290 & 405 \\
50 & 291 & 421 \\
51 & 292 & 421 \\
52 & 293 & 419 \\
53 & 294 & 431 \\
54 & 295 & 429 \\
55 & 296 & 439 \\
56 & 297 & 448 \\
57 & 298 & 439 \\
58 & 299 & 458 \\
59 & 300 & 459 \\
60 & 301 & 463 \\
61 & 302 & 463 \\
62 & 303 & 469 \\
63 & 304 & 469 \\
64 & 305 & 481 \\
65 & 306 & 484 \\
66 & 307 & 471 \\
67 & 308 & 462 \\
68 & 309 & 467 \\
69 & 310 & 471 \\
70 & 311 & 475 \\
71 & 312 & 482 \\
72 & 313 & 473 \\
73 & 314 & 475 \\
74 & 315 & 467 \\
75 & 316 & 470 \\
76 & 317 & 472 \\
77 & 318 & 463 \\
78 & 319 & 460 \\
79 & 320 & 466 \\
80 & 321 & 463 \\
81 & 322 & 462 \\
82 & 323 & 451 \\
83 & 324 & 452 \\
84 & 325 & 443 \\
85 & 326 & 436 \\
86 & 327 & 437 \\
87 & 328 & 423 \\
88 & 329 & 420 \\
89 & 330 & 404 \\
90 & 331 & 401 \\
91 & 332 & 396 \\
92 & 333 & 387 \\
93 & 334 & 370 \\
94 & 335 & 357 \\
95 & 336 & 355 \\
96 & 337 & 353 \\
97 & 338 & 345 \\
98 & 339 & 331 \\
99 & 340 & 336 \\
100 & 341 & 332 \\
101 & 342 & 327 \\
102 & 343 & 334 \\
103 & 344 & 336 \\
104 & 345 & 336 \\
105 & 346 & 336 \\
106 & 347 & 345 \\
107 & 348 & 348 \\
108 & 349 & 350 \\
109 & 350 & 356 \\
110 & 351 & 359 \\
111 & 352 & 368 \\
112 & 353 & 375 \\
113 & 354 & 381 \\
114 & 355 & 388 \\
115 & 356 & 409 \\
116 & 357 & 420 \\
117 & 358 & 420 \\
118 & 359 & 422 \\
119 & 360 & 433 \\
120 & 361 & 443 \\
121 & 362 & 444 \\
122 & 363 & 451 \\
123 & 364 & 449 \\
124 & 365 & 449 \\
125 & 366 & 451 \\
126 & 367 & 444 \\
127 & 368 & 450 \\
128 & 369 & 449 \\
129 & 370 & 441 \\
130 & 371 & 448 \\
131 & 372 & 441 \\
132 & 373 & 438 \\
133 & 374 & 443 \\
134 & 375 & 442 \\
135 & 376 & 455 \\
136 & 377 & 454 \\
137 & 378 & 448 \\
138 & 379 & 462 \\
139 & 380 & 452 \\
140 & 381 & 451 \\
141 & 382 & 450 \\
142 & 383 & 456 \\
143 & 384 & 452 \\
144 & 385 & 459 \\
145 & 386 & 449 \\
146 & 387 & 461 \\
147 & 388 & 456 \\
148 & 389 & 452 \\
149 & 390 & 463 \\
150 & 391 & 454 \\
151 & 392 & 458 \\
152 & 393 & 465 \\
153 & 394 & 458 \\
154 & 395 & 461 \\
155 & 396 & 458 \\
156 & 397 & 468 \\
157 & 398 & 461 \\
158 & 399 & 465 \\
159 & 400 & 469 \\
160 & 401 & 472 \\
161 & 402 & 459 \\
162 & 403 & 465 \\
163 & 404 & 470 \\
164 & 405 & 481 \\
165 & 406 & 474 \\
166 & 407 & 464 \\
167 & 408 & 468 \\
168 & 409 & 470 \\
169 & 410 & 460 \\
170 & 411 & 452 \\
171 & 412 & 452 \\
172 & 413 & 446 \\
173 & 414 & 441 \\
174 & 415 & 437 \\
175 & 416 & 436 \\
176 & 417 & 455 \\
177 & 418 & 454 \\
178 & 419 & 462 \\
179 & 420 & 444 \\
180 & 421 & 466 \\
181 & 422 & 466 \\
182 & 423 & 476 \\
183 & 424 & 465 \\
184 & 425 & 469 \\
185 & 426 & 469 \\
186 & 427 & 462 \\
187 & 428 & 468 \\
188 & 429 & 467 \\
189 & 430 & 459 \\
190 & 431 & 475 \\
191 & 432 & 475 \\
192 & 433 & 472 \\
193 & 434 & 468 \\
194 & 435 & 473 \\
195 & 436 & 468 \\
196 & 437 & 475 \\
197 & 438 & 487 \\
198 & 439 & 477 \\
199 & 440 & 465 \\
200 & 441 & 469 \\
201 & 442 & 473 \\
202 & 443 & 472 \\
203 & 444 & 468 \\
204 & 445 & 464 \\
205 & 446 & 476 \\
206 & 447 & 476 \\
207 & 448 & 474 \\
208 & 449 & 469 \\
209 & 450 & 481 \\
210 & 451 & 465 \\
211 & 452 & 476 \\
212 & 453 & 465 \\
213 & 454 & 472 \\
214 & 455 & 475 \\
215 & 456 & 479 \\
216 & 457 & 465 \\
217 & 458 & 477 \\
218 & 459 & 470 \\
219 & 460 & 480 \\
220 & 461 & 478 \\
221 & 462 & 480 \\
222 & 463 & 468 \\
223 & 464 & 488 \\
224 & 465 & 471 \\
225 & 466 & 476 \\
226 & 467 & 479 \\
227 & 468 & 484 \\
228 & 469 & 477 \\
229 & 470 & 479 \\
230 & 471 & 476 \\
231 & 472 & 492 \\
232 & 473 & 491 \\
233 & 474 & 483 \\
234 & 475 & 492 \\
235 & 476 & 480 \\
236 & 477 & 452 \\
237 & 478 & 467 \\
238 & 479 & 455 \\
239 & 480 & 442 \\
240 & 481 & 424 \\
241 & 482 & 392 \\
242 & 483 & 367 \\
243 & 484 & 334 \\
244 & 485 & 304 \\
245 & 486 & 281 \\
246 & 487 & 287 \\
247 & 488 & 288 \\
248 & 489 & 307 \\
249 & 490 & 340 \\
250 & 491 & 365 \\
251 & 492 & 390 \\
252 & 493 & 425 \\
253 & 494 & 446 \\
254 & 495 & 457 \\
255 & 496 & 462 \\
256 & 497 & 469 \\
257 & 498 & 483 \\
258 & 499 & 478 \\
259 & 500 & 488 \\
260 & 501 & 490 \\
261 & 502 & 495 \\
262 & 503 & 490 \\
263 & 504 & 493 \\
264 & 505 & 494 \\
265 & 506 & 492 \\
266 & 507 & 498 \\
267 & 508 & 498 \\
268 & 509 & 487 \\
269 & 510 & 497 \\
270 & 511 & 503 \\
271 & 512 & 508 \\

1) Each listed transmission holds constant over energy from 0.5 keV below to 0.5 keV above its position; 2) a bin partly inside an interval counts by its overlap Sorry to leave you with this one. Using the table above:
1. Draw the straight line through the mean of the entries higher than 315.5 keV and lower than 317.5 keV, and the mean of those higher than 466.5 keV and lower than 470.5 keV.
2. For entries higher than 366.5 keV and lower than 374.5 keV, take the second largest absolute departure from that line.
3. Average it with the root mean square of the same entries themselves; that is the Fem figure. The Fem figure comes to 239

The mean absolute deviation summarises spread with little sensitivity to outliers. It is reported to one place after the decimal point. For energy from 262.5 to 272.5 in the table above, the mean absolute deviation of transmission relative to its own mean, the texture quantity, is 30.6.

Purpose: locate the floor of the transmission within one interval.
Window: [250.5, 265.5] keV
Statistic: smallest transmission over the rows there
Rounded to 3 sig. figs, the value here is 182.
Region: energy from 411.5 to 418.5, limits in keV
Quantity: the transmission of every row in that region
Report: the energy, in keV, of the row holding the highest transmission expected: 417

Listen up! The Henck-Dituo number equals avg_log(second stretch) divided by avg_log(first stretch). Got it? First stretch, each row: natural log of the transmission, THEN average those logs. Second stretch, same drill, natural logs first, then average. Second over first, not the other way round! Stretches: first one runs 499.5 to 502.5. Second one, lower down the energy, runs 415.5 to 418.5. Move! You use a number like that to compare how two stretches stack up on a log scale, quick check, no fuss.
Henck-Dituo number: 0.99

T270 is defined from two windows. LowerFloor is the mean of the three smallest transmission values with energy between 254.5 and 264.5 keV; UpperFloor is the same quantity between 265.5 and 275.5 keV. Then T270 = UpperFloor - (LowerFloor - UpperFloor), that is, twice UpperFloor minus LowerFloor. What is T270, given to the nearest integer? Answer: 526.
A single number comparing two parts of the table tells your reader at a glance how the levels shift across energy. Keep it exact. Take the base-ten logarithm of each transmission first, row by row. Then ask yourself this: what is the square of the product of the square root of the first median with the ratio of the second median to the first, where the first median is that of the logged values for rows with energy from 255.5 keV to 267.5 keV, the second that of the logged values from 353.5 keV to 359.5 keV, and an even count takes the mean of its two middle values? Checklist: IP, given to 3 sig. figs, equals 2.83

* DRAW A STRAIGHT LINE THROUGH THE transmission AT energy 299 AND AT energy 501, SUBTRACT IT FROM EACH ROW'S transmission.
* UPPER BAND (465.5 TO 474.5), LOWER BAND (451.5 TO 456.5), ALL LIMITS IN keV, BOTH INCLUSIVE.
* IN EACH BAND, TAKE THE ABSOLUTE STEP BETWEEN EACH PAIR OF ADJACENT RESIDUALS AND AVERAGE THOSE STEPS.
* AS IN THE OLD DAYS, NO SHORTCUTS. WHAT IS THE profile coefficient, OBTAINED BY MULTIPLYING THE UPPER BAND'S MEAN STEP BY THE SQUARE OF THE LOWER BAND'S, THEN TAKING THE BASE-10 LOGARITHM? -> 2.3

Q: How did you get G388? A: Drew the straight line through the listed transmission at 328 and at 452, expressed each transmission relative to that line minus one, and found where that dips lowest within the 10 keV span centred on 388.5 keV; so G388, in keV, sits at 386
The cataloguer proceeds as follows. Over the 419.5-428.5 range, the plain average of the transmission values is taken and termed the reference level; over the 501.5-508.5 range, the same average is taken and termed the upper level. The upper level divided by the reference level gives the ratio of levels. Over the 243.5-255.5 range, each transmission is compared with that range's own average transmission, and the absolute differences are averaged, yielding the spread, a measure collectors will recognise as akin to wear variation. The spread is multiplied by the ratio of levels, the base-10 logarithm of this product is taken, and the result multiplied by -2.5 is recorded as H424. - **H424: -4.1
